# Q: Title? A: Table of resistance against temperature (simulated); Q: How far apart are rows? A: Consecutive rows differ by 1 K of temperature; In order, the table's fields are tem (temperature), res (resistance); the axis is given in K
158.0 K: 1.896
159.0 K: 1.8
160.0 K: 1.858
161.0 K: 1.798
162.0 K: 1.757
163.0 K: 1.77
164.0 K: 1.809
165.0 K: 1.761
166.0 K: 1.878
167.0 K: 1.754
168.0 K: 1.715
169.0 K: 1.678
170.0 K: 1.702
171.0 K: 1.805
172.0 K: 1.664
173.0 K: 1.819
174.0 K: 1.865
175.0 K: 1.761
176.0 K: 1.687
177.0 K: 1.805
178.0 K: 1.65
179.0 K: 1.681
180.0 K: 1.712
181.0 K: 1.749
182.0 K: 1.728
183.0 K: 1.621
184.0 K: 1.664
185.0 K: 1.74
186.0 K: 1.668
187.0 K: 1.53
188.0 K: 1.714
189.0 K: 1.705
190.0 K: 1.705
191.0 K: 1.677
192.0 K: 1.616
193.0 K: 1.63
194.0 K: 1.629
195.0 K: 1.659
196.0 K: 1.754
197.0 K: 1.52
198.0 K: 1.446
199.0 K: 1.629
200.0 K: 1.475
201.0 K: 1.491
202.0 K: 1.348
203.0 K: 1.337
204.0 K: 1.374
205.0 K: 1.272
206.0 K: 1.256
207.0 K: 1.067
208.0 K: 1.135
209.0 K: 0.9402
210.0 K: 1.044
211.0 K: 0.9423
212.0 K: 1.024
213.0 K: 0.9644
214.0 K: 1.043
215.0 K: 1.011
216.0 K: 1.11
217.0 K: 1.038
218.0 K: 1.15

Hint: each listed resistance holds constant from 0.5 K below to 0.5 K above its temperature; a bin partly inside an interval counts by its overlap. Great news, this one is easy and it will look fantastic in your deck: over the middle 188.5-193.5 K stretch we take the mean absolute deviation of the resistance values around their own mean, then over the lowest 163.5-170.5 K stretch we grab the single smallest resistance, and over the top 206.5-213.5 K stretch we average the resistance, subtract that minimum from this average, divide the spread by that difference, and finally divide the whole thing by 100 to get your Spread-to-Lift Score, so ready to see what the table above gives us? -0.0005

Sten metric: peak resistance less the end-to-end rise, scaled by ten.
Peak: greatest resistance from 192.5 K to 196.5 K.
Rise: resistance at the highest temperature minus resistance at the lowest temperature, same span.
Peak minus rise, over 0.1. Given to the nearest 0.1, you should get 16.3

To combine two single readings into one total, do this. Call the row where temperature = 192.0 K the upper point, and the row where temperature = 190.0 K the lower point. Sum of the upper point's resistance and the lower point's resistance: 3.3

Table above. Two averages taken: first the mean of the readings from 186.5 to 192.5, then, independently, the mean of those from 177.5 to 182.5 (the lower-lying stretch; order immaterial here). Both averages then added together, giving 3.36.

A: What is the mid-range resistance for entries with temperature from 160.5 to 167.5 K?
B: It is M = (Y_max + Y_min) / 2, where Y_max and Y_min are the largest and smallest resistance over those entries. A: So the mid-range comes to 1.82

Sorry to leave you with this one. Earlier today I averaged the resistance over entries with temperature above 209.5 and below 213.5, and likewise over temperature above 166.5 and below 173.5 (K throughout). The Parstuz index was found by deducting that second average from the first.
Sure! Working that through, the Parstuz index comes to -0.74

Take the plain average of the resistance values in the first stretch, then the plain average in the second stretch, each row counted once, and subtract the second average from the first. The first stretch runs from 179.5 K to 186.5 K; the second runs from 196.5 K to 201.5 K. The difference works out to 0.19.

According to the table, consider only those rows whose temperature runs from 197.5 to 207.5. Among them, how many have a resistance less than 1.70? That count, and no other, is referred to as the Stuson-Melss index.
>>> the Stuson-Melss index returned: 10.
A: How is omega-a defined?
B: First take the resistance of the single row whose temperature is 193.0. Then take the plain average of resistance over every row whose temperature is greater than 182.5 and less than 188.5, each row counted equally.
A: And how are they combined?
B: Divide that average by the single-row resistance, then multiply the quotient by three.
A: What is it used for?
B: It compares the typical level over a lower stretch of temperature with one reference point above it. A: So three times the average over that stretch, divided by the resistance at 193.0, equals 3.0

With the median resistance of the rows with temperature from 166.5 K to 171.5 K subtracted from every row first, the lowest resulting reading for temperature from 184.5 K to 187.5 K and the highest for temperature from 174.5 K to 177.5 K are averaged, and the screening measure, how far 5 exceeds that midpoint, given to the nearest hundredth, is 5.05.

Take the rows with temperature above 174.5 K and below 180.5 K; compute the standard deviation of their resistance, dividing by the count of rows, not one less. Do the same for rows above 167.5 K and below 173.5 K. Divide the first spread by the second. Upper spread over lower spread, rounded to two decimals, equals 0.87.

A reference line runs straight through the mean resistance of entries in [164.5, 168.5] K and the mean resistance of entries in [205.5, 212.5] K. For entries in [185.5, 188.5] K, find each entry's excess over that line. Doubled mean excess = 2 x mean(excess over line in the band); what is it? 0.41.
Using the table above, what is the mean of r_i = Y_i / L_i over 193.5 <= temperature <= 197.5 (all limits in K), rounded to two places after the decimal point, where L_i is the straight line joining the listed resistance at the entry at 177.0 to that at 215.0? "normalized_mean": 1.16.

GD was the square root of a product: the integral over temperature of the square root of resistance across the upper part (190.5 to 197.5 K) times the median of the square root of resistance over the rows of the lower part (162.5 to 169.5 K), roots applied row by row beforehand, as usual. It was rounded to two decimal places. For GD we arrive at 3.45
